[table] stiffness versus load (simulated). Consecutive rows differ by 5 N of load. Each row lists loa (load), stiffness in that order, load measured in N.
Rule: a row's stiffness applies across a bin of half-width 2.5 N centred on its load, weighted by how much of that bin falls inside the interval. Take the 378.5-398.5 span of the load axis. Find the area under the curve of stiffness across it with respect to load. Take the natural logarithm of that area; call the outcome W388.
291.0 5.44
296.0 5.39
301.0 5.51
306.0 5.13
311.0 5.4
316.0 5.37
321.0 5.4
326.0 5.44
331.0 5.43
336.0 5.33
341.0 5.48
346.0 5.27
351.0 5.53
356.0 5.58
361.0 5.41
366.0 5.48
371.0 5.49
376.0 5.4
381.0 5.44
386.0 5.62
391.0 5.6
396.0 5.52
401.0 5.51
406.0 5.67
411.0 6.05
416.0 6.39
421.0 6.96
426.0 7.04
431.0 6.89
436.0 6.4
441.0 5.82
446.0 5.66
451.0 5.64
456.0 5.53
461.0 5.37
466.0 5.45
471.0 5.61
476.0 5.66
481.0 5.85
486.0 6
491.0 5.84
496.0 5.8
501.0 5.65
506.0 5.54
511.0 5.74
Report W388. 4.71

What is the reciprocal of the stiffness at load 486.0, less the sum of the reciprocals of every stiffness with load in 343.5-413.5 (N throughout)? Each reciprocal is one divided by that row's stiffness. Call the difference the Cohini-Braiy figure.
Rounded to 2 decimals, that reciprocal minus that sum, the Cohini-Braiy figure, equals -2.36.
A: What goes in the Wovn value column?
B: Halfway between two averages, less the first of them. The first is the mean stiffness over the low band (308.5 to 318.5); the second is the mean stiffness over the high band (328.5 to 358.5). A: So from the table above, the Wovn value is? 0.0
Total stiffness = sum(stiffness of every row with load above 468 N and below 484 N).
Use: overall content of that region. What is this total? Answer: 17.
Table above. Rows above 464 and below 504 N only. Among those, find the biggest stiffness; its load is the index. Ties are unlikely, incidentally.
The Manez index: 486.0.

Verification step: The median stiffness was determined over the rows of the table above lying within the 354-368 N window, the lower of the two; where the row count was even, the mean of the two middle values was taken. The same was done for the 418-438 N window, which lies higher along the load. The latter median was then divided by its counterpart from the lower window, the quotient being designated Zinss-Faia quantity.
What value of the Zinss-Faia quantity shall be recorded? 1.26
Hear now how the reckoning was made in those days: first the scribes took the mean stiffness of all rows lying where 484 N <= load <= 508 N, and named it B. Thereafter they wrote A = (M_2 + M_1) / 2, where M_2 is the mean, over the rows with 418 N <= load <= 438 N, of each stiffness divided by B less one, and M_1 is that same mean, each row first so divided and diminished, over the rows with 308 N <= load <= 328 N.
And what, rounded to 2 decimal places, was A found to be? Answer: 0.06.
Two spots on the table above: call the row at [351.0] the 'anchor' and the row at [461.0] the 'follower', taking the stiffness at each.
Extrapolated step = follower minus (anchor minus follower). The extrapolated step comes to 5.2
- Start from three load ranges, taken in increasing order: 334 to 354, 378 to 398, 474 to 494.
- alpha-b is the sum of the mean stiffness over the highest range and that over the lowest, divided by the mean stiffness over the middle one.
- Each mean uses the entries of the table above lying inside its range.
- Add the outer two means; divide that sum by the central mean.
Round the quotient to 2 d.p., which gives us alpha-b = 2.03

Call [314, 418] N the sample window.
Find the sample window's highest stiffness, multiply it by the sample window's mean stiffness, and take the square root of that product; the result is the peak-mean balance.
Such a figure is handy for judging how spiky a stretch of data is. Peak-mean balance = 5.95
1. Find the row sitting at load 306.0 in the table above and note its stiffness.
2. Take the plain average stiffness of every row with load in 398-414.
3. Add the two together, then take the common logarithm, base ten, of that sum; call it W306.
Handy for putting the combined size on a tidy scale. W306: 1.04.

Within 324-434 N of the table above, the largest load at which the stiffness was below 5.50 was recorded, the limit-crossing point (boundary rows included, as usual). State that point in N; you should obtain 381.0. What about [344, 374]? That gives 371.0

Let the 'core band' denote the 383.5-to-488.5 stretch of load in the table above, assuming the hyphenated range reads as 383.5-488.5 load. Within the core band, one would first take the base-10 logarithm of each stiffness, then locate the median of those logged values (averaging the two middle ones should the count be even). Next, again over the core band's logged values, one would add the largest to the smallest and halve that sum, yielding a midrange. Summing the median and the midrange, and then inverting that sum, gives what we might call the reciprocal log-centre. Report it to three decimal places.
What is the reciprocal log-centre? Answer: 0.649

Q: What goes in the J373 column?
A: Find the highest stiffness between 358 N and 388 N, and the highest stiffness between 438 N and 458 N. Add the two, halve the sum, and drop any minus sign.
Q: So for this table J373 5.7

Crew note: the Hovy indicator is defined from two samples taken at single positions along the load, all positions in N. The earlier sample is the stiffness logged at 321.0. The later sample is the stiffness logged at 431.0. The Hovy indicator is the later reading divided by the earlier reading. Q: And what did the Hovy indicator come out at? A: 1.28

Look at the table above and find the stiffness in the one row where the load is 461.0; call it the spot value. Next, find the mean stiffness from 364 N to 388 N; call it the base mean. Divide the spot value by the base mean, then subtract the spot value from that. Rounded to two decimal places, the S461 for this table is -4.39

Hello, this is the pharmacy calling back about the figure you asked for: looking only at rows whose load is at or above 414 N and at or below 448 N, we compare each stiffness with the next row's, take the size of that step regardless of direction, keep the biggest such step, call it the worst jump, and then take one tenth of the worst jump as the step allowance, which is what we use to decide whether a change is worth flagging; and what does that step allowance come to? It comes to 0.058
